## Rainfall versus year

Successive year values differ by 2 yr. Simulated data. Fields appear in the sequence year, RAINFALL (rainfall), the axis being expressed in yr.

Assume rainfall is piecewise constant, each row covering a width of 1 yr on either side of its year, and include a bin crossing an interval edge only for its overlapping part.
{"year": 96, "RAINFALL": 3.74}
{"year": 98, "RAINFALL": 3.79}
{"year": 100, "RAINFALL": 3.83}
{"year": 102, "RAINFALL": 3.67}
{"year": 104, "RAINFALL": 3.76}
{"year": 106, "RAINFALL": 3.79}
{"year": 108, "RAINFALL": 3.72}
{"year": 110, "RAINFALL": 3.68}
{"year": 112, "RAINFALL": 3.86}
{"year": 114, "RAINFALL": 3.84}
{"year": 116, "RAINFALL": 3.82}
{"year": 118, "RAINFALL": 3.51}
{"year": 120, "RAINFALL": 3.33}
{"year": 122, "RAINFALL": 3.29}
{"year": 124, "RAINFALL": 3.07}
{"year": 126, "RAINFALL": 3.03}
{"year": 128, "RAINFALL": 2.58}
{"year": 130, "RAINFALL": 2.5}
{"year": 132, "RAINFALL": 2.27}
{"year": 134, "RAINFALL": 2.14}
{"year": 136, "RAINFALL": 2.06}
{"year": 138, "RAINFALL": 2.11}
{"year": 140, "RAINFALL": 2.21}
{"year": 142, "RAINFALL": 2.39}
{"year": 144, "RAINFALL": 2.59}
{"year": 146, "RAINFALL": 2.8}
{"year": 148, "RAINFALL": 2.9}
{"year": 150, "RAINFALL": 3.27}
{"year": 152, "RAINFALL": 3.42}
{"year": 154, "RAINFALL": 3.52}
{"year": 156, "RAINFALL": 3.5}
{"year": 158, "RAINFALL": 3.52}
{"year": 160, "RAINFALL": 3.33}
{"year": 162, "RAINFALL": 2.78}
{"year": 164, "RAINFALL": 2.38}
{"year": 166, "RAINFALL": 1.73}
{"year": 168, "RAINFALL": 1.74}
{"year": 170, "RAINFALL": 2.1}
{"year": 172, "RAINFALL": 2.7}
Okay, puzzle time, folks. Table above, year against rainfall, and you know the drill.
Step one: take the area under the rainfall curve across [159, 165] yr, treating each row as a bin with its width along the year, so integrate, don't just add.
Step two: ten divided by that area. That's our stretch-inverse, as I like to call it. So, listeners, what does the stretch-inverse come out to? 0.59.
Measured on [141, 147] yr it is 0.64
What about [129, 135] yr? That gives 0.72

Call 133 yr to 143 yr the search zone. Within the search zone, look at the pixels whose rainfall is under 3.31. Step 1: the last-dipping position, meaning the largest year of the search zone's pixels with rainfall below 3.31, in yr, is 142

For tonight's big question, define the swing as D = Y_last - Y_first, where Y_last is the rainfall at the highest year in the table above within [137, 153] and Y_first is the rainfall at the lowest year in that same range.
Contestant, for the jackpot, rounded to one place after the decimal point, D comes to 1.3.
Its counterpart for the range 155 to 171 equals -1.4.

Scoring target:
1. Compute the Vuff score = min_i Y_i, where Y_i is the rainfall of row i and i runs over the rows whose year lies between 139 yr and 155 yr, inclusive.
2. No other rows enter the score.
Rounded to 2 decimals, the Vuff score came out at 2.21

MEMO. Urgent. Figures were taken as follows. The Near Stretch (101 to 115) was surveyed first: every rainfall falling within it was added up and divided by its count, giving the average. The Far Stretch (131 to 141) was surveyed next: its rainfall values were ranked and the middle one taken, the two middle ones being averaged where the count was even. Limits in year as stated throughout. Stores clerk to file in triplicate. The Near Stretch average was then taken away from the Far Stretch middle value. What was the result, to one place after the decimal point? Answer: -1.6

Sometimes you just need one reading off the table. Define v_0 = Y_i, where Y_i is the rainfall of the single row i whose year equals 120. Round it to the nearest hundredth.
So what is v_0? 3.33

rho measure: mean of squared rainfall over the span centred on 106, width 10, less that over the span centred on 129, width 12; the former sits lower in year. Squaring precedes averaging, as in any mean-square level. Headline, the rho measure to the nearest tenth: 7.0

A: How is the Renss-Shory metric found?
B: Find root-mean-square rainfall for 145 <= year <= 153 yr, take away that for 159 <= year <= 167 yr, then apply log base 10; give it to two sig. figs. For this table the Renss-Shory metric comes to -0.31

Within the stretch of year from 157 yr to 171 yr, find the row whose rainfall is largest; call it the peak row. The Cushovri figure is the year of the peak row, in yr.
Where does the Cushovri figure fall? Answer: 158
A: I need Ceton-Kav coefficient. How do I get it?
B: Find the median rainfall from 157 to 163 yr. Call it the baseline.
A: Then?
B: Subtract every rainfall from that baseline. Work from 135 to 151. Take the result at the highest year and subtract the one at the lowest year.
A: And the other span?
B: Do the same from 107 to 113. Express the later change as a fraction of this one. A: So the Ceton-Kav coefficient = 8.6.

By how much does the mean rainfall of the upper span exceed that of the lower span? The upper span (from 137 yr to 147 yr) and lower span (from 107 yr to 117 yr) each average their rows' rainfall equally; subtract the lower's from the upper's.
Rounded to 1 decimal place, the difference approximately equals -1.4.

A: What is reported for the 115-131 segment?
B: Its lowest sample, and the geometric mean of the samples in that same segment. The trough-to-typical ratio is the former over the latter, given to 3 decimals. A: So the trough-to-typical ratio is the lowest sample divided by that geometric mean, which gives 0.803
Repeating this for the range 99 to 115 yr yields 0.974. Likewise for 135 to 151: 0.820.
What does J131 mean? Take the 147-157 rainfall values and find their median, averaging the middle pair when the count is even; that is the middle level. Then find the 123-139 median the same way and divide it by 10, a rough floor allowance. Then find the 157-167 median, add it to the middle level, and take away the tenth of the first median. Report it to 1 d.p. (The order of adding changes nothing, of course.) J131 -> 6.0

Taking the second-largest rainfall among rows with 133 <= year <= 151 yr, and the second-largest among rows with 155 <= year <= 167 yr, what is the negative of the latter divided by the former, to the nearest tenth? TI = -1.2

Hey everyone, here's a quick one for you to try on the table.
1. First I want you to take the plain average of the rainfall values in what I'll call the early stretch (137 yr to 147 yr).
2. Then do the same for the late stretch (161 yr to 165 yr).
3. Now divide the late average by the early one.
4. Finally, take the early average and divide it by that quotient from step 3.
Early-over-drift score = 2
